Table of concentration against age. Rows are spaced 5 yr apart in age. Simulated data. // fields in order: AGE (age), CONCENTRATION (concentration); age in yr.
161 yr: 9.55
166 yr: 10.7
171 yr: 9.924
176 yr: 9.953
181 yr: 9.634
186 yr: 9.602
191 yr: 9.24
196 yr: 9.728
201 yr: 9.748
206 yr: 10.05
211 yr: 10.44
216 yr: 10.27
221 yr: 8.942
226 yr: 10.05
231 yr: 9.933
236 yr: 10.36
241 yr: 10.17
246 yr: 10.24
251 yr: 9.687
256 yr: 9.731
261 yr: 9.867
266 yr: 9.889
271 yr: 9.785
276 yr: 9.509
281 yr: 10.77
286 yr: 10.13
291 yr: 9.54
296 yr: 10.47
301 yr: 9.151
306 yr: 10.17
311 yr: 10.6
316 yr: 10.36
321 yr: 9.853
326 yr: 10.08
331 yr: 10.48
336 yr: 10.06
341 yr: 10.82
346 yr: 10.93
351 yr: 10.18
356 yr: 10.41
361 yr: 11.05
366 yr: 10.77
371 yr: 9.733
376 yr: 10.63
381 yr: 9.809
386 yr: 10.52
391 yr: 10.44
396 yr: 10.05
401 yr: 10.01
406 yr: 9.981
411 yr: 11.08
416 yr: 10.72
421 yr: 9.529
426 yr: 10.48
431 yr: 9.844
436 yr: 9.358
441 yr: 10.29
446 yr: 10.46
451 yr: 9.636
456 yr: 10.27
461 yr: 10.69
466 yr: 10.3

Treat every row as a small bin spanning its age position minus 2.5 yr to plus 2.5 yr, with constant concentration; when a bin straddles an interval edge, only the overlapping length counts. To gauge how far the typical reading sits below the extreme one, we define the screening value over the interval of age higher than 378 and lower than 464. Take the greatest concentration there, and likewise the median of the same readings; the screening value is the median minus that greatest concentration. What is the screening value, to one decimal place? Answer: -0.8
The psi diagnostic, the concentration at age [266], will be 9.889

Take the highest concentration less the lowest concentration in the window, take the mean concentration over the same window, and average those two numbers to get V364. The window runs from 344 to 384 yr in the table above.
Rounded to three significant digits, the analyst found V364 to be 5.88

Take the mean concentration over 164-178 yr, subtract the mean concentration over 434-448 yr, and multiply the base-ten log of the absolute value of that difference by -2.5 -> 2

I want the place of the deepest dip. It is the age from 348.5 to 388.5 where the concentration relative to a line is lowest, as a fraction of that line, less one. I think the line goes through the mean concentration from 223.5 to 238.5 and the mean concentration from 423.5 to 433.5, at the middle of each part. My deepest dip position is 371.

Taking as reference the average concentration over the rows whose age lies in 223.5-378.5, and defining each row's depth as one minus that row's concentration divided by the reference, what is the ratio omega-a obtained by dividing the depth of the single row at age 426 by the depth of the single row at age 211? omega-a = 1.2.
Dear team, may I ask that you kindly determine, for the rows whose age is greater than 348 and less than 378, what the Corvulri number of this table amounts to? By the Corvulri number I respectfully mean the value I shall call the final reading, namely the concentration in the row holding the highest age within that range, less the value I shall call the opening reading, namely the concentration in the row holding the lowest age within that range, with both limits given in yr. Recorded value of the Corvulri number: 0.45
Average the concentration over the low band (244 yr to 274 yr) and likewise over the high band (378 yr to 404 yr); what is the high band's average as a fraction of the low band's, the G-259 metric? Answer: 1.03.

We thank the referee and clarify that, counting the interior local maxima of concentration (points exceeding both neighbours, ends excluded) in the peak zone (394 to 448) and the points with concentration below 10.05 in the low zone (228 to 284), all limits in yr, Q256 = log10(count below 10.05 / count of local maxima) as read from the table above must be 0.54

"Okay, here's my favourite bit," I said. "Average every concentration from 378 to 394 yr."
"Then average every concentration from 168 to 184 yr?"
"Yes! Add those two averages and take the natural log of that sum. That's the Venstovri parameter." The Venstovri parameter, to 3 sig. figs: 3.00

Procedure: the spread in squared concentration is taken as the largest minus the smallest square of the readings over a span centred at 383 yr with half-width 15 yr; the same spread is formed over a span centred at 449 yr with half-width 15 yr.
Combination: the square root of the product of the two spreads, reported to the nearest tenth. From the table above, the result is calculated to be 22.1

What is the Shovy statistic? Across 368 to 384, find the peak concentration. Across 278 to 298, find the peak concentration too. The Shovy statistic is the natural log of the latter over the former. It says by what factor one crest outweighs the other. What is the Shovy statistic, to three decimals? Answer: 0.013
